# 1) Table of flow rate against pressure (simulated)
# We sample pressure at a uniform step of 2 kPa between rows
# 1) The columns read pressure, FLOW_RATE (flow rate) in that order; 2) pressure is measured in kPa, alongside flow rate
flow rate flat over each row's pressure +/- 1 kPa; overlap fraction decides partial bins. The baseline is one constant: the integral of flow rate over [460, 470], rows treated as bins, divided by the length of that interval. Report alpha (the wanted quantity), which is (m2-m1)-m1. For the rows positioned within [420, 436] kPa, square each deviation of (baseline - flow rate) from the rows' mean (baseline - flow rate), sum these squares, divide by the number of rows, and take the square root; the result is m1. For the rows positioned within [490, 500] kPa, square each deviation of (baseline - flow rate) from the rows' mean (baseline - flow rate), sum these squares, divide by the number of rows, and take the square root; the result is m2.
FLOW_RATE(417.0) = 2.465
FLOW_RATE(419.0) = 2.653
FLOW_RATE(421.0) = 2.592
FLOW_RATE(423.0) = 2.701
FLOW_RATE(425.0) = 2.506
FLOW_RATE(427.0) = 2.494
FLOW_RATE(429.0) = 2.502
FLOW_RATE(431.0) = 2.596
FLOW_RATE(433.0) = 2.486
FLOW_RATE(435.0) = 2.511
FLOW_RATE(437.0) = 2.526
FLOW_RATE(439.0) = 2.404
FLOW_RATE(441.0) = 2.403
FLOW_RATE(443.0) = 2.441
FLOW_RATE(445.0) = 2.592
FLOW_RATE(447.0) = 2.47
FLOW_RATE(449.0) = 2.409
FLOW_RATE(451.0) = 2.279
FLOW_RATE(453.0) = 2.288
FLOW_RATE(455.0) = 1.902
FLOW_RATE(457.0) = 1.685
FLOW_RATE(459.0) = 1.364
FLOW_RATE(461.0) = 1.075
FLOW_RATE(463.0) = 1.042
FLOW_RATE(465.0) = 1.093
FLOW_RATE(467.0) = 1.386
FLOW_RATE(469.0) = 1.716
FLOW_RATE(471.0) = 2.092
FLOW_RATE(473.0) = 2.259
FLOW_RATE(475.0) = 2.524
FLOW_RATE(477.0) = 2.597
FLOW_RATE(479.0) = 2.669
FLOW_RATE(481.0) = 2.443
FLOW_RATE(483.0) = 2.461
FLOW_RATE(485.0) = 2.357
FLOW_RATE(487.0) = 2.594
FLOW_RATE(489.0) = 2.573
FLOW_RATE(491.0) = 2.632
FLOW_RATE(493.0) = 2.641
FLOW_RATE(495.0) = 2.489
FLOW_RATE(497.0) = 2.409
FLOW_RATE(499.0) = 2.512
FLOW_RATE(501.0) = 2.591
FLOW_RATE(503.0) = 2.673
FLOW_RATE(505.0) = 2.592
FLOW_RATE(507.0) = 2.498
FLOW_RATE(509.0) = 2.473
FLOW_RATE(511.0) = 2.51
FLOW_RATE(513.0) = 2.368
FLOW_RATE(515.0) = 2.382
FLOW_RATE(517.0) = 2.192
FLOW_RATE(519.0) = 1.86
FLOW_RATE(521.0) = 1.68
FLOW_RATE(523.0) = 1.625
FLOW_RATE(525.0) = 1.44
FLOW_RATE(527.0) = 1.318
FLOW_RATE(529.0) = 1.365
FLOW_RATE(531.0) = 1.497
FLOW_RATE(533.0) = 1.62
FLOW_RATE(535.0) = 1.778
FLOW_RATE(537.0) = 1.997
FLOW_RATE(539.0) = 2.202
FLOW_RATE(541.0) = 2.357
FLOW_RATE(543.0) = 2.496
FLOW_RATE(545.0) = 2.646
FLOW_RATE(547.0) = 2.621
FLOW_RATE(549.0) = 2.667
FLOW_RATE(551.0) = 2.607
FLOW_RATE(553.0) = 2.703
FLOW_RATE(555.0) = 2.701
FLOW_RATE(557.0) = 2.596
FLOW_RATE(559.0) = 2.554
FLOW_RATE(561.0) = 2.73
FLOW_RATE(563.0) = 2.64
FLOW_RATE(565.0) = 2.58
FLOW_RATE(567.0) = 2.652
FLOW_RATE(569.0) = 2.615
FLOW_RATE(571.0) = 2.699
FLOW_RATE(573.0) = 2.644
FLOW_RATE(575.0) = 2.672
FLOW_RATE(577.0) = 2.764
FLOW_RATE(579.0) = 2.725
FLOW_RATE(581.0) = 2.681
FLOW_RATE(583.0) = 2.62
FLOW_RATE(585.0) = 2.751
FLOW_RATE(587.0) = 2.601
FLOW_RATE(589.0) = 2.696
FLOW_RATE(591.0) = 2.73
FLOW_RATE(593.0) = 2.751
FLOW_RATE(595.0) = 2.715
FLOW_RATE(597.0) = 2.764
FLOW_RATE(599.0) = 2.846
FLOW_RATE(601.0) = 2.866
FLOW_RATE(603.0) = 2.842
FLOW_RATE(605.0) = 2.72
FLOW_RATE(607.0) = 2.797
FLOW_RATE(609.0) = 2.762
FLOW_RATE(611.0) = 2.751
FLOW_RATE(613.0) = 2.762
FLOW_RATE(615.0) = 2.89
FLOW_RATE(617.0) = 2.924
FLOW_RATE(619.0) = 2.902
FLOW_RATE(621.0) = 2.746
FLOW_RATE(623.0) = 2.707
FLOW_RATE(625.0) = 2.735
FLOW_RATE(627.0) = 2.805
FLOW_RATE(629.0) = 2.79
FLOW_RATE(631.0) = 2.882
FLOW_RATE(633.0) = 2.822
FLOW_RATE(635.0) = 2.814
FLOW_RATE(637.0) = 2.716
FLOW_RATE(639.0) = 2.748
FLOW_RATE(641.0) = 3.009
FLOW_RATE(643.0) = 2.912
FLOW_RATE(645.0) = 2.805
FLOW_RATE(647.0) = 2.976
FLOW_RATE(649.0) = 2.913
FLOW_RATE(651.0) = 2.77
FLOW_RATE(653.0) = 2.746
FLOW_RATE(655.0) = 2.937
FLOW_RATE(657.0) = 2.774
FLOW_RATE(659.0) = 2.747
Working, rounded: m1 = 0.07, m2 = 0.088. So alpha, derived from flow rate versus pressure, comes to -0.05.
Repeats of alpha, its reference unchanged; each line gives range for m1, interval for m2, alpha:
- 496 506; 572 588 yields -0.12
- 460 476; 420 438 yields -1.03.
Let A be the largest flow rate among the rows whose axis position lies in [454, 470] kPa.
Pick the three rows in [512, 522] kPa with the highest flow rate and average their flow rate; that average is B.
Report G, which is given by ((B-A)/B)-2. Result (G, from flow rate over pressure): -1.82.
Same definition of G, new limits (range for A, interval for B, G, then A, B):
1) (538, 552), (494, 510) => -2.02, 2.667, 2.62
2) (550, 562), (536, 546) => -2.09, 2.73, 2.50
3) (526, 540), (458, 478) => -1.90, 2.202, 2.46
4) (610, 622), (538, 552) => -2.11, 2.924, 2.64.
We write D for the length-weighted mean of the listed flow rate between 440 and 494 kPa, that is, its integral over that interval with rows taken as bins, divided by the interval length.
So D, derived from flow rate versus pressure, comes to 2.1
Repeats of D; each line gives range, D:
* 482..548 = 2.2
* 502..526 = 2.2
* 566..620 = 2.7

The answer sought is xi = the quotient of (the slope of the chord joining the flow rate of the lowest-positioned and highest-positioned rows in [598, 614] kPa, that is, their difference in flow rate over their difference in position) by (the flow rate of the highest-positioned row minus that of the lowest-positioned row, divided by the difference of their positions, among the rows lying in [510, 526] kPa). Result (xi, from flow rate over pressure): 0.1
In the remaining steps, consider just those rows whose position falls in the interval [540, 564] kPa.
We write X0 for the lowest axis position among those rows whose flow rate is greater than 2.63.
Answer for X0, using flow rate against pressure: 545.0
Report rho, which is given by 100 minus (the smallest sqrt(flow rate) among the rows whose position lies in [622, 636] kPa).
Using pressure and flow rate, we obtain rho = 98.4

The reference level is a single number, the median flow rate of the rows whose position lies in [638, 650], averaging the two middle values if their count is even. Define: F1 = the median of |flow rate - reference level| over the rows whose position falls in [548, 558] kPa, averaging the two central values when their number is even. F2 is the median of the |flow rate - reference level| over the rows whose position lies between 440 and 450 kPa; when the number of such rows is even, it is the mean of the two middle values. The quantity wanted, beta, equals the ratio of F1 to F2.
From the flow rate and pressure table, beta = 0.5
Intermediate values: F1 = 0.2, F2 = 0.47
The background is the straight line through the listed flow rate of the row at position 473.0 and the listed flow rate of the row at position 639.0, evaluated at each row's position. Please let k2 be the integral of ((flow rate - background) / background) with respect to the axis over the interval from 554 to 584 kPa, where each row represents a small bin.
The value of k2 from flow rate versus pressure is 1.4 kPa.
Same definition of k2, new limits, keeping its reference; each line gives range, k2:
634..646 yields 0.4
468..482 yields 0.4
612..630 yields 0.7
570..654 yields 3.5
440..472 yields -4.5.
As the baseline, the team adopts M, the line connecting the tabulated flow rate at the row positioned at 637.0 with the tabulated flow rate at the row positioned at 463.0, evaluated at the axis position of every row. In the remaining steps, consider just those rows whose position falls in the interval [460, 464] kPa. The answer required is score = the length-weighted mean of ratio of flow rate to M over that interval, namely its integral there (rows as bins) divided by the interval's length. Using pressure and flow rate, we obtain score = 1.0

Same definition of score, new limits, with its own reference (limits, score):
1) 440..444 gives 2.9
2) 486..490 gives 2.0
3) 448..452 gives 2.6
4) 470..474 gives 1.9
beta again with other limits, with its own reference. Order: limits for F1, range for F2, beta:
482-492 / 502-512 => 0.8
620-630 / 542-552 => 0.6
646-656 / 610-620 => 2.8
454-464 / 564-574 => 5.8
